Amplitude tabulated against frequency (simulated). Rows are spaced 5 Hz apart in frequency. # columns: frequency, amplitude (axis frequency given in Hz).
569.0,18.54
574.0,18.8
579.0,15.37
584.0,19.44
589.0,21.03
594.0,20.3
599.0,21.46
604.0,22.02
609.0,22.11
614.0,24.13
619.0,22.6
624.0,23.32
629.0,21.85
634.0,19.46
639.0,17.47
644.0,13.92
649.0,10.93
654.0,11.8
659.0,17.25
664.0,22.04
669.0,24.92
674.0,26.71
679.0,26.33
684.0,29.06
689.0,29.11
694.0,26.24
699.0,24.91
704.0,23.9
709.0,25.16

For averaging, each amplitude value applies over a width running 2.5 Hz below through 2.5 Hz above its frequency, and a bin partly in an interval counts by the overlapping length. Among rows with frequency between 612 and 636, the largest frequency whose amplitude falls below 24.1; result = 634.0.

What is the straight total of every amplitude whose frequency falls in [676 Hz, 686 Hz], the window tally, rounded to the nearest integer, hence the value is 55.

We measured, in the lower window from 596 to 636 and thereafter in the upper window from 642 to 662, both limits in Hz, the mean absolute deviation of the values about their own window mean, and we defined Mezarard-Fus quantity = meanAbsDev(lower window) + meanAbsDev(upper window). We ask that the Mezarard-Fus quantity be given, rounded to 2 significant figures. 3.0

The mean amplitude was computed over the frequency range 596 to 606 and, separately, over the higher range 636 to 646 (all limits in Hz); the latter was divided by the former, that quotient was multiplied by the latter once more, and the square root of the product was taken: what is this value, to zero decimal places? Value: 3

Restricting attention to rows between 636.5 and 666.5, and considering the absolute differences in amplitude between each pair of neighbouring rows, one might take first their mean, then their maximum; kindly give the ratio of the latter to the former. 1.54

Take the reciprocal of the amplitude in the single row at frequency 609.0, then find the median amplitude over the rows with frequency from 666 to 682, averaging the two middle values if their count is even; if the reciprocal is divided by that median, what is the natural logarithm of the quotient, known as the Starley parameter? -6.37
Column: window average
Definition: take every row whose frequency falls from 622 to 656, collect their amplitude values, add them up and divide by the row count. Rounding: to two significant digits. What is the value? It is 17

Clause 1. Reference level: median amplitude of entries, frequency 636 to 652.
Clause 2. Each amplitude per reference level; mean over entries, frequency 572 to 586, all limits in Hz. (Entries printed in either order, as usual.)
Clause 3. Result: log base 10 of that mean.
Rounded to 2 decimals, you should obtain 0.11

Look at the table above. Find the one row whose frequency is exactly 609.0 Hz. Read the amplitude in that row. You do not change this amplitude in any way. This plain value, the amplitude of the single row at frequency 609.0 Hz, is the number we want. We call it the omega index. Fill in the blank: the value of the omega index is 22.11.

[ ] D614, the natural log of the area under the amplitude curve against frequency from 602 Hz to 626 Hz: 6.3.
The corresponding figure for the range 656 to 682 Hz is 6.4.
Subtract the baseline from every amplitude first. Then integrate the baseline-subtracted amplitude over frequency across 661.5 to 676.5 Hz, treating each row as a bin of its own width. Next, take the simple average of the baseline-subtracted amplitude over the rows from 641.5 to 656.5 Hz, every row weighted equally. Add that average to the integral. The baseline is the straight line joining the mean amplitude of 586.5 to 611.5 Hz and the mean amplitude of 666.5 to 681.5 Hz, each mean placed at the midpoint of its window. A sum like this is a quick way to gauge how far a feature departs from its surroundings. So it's -29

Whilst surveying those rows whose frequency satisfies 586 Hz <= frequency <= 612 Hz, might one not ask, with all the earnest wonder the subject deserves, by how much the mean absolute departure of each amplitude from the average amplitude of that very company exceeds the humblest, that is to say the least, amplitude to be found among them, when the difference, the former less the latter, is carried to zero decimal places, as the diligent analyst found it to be -20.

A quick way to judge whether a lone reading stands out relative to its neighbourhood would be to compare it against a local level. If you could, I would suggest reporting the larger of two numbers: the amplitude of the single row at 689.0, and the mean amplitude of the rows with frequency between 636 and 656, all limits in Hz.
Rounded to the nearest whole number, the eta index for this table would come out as 29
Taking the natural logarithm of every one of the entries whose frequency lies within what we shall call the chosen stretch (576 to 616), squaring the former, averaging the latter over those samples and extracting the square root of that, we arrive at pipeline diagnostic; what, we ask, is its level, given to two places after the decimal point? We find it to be 3.03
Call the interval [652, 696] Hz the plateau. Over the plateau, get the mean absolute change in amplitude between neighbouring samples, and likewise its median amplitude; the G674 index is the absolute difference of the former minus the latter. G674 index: 23.6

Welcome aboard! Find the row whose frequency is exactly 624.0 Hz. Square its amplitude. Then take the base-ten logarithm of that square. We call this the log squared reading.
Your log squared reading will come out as 2.74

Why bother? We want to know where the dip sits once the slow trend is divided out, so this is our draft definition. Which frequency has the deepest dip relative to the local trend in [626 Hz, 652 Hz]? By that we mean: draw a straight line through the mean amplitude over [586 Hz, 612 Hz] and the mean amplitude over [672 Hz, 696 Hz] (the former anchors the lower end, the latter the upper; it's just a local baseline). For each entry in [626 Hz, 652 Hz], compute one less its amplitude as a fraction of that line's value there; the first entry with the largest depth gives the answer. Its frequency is 649.0 Hz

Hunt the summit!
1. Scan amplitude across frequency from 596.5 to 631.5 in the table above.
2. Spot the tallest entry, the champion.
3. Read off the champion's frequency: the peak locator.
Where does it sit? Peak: 614.0 Hz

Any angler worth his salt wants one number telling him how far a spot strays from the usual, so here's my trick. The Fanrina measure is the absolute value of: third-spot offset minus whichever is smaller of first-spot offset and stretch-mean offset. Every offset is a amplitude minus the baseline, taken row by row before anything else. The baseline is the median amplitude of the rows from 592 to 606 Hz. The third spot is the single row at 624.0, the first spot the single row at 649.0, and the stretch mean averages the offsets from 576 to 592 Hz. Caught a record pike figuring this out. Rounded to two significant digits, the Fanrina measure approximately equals 12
